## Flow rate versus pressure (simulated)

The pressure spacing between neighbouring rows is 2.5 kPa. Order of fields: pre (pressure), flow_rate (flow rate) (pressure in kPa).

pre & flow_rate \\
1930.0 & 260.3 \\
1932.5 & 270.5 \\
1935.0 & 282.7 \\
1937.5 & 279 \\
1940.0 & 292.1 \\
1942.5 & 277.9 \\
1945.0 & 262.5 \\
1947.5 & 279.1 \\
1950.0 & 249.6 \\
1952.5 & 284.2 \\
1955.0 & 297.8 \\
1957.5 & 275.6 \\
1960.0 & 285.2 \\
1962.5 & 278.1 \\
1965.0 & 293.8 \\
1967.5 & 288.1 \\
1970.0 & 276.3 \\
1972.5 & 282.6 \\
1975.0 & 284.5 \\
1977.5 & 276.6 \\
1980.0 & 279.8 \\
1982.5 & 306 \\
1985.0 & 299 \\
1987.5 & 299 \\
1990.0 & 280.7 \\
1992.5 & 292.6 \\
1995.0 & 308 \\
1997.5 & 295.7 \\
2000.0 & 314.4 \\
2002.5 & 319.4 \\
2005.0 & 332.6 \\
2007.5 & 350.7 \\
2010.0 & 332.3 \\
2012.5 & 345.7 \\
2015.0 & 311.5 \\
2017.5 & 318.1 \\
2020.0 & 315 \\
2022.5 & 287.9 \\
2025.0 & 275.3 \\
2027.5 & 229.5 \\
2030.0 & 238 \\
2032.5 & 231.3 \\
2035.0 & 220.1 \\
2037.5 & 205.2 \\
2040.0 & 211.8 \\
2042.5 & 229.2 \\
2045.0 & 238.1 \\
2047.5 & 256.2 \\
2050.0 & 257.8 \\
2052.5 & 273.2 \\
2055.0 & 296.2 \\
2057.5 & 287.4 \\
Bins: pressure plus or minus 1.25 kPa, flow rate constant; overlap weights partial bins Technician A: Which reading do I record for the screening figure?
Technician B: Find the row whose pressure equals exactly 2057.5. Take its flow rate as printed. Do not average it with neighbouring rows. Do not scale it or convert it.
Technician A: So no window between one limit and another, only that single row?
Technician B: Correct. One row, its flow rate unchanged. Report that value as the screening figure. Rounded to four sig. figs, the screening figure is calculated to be 287.4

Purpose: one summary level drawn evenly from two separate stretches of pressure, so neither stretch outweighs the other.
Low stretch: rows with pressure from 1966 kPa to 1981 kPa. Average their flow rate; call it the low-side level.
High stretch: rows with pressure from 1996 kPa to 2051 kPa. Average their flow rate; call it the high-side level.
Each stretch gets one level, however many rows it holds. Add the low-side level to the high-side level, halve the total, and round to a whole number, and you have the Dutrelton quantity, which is 280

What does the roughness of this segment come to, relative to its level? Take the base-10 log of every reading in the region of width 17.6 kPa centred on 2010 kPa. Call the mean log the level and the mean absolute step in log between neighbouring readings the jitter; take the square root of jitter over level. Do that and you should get 0.095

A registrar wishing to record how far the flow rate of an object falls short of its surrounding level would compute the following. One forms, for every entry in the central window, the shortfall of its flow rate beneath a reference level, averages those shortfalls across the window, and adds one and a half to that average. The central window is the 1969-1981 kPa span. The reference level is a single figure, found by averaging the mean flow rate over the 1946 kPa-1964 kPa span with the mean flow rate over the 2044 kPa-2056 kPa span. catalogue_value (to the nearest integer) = -7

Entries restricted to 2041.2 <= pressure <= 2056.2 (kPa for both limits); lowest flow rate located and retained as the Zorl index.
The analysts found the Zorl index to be 229.2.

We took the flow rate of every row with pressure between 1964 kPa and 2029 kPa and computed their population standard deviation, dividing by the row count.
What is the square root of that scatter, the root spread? 5.0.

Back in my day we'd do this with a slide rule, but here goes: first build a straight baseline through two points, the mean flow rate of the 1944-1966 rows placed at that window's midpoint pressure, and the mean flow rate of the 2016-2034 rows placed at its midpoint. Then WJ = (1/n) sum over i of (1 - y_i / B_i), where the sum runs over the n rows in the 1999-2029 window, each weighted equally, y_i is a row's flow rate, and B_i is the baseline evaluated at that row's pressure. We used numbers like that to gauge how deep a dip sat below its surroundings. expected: -0.14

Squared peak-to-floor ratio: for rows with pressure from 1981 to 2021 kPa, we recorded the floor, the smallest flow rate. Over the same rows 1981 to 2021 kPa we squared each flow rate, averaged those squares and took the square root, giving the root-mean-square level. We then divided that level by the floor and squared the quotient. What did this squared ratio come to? 1.25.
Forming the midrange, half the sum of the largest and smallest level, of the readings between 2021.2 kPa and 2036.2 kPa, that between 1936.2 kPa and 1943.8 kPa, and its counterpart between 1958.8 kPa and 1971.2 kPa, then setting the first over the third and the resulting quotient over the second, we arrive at 0.0031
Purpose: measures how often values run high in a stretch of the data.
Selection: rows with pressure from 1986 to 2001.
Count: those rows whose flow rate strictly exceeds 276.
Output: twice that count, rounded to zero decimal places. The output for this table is 12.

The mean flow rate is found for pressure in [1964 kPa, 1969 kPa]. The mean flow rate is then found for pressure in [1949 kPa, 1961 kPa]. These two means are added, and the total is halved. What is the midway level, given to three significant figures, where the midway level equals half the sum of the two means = 285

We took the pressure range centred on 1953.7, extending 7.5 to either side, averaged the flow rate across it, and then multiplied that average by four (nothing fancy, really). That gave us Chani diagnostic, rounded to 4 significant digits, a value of 1114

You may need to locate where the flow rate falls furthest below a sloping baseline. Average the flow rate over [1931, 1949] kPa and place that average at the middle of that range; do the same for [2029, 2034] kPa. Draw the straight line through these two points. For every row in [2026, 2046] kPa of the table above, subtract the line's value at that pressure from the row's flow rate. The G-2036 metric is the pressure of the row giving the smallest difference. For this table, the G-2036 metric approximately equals 2037.5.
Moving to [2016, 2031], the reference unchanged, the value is 2027.5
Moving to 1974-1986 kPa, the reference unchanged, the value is 1977.5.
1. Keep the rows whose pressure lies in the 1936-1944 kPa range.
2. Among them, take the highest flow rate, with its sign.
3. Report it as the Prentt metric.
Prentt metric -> 292.1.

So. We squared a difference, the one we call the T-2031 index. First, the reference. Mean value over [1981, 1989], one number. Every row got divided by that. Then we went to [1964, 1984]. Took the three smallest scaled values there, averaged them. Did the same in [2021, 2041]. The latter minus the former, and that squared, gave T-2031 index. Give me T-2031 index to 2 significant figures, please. 0.047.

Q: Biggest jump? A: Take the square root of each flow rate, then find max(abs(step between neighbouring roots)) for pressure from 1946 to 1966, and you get 1.1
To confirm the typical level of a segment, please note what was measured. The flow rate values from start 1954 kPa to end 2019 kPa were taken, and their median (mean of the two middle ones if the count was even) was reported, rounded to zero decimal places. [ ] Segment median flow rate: 297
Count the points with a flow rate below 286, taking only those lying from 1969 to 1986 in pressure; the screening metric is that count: 5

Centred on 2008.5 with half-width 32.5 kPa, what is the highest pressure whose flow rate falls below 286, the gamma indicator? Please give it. 2040.0 kPa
